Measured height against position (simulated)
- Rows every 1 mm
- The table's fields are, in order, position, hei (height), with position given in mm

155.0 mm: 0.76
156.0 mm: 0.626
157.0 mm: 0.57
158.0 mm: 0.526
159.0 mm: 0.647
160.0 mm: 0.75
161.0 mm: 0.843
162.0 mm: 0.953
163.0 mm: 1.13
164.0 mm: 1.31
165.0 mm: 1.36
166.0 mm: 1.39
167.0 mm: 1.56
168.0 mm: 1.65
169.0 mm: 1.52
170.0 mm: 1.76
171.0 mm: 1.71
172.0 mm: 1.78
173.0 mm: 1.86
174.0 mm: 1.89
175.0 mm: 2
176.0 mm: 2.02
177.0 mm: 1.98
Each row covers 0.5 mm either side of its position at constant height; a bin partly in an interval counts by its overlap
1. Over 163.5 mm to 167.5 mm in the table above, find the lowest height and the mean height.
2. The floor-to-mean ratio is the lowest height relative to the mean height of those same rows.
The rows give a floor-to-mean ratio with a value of 0.93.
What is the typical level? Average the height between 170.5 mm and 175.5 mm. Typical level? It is 1.8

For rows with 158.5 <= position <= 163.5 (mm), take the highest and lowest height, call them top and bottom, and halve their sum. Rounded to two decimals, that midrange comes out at 0.89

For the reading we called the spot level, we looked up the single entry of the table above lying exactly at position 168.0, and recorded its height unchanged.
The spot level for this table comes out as 1.65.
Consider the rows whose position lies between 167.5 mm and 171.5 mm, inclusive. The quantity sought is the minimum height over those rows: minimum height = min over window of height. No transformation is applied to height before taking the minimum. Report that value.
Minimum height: 1.52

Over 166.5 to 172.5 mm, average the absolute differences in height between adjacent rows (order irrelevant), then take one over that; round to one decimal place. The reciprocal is 8.6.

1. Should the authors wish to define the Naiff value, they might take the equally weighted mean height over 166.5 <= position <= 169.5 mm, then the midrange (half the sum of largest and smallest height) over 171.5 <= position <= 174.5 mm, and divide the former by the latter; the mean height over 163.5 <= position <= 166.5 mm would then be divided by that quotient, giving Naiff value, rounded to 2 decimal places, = 1.58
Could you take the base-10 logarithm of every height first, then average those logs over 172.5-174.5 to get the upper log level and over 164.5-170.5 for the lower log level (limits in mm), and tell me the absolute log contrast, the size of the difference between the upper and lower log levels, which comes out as 0.09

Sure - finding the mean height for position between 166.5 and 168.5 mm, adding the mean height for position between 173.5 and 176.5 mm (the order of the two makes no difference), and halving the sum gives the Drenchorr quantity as 1.79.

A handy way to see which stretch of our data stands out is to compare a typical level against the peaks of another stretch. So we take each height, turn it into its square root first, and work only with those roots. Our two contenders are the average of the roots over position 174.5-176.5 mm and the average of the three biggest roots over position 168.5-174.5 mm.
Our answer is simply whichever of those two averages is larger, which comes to 1.42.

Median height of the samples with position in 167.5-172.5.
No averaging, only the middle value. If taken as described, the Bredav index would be 1.71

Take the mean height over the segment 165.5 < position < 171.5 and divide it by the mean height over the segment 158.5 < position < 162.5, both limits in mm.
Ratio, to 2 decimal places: 2.00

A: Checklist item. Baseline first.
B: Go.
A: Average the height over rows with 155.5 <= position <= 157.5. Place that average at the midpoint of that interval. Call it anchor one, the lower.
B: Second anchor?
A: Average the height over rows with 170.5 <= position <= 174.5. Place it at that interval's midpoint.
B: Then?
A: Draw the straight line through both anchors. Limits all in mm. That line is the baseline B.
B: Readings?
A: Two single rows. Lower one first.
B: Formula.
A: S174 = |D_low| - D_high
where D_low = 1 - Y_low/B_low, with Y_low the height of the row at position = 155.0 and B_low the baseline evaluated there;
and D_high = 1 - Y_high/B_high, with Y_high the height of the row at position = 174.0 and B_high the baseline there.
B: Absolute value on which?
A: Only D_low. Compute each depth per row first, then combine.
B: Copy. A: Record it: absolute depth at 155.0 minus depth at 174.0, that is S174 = 0.55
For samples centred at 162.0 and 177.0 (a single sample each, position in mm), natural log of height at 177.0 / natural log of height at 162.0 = -14.2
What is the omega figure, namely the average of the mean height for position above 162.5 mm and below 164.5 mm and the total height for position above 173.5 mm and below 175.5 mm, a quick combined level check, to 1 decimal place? 2.6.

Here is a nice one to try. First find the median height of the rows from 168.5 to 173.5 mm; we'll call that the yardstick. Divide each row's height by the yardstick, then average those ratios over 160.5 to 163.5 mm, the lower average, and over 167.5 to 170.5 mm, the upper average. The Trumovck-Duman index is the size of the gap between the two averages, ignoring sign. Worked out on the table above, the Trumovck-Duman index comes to 0.4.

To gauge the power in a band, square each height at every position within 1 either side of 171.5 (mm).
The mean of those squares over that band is 3.0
